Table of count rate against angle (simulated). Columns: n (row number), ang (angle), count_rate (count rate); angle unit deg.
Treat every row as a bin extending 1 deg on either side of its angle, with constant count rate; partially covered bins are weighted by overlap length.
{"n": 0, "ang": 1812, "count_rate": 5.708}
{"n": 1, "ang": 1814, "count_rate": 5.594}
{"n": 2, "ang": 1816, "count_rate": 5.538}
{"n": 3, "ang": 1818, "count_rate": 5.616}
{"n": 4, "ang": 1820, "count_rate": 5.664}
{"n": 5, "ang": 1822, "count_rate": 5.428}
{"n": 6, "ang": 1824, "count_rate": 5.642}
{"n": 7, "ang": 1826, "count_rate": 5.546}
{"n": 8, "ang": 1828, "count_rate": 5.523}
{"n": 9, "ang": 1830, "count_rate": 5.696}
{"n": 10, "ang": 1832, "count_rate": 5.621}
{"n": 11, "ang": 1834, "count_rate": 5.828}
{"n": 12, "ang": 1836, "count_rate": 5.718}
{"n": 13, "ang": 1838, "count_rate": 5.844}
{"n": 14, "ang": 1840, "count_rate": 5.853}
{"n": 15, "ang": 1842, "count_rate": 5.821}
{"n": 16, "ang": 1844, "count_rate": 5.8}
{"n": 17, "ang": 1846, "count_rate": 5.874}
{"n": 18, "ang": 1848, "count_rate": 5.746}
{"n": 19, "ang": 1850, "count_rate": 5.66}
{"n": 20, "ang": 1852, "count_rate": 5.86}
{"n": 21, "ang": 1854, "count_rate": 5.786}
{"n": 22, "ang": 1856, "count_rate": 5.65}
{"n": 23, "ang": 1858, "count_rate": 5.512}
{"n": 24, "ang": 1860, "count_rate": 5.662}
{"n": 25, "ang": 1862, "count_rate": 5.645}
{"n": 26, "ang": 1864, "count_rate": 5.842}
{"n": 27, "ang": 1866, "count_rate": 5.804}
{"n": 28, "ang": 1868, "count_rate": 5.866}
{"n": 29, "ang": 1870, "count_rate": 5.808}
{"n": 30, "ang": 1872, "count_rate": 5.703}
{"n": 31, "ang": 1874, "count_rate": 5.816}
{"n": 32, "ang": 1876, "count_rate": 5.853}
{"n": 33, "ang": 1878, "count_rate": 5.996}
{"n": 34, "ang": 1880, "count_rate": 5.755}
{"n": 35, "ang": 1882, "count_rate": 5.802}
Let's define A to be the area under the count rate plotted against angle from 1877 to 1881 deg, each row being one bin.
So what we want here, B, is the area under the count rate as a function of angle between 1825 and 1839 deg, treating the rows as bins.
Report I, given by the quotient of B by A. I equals 3.4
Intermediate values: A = 23.5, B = 80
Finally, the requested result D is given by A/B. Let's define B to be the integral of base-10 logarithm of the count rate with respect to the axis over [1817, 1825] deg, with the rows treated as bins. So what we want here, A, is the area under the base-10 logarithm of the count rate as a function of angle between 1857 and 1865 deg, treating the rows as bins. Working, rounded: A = 6.03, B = 5.98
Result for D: 1.01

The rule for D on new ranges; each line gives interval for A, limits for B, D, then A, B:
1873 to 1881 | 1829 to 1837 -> 1.01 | 6.14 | 6.06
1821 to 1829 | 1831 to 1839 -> 0.98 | 5.94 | 6.08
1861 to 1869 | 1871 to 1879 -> 0.99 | 6.10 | 6.13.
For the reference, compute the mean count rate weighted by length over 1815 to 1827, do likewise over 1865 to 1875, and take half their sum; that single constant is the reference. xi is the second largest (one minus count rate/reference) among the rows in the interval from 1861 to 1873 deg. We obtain -0.003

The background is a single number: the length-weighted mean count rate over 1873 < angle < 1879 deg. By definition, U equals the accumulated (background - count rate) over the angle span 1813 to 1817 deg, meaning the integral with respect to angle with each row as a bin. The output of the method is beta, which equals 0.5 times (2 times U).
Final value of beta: 1.3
